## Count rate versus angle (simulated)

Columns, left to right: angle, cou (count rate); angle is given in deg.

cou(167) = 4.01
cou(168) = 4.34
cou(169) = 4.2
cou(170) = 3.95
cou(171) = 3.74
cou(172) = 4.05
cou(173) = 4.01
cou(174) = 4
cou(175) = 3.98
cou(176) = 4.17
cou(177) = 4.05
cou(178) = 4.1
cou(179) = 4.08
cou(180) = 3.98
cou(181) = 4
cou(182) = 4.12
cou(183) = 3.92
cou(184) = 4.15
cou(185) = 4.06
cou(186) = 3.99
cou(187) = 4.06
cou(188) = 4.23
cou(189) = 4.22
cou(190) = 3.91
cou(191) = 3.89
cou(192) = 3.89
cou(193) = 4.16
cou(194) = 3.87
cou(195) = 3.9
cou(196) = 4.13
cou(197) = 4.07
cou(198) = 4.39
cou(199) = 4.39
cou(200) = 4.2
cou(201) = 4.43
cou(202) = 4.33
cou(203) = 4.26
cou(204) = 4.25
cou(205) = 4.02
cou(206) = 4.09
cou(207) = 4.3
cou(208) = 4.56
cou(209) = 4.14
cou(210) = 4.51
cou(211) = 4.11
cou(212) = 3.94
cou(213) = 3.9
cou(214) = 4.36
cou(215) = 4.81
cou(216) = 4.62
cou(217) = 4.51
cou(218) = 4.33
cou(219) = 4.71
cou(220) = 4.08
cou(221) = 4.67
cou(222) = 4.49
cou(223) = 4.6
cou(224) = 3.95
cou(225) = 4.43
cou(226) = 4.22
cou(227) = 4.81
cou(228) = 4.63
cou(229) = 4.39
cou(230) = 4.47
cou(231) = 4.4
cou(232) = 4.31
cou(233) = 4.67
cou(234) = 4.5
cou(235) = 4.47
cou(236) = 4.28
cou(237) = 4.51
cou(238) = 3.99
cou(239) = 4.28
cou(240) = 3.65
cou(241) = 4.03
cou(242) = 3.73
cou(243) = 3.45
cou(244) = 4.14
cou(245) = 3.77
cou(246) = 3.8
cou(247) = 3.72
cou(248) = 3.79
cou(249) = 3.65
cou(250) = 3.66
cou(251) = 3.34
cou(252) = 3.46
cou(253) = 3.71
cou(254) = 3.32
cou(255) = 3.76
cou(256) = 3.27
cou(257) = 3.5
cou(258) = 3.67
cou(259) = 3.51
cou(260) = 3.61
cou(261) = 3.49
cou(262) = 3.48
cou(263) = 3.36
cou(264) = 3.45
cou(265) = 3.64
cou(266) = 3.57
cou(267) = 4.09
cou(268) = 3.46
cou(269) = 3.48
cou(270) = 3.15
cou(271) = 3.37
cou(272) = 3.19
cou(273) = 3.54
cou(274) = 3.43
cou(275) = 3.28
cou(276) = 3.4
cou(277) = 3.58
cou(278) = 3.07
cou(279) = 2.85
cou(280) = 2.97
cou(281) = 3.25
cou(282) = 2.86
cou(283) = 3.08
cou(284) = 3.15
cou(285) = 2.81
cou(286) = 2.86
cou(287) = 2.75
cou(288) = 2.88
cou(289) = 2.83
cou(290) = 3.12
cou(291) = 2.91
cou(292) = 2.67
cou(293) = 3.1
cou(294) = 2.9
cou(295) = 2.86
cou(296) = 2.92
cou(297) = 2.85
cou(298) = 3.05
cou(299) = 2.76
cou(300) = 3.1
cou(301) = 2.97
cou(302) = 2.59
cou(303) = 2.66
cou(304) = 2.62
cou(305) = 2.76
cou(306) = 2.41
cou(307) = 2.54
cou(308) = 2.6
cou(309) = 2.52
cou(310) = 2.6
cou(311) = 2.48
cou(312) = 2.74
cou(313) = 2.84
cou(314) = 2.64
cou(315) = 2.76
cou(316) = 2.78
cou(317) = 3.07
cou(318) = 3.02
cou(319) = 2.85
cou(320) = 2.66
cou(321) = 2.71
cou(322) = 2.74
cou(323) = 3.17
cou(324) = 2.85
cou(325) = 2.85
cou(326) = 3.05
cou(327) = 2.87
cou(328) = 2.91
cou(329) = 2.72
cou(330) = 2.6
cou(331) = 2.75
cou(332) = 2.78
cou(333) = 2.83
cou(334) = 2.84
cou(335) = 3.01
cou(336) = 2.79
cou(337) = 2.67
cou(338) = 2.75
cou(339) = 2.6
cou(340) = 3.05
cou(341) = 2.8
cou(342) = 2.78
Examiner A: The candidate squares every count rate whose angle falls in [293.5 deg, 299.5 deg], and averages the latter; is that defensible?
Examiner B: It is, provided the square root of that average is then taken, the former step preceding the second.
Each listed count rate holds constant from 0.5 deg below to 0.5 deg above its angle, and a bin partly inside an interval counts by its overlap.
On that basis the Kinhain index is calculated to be 2.89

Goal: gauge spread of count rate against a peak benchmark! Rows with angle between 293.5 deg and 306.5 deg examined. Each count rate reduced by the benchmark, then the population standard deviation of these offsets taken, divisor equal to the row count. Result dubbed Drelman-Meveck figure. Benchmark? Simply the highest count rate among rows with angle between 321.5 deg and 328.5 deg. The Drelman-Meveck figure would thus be 0.19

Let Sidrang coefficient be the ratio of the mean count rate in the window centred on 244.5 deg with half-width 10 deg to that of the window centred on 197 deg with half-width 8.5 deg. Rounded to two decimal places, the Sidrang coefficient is 0.93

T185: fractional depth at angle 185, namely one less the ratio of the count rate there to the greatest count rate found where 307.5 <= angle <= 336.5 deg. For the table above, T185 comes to -0.28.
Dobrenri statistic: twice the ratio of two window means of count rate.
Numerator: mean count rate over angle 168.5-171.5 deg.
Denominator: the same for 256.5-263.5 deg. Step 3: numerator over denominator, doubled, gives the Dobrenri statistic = 2.3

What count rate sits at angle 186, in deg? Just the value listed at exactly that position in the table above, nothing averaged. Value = 3.99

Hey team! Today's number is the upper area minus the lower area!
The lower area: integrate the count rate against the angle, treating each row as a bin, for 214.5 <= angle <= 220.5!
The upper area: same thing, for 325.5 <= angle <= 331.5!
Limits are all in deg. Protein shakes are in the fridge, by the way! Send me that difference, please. -10.2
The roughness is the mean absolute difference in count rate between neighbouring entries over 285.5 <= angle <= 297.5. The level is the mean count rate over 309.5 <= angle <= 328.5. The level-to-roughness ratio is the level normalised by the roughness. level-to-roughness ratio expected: 17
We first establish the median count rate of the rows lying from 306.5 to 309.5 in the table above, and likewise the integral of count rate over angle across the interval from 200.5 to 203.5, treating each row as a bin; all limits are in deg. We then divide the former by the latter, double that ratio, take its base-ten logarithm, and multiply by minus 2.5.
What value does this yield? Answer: 1.02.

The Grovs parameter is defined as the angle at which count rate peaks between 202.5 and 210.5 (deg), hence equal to 208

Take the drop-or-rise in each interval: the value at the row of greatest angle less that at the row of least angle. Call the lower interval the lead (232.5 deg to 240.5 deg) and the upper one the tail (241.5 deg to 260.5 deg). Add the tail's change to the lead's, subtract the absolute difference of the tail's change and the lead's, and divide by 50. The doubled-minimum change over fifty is -0.041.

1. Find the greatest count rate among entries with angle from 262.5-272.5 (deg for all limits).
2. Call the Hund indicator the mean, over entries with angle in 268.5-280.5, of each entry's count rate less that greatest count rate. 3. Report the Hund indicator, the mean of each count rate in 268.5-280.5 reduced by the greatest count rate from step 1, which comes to -0.8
